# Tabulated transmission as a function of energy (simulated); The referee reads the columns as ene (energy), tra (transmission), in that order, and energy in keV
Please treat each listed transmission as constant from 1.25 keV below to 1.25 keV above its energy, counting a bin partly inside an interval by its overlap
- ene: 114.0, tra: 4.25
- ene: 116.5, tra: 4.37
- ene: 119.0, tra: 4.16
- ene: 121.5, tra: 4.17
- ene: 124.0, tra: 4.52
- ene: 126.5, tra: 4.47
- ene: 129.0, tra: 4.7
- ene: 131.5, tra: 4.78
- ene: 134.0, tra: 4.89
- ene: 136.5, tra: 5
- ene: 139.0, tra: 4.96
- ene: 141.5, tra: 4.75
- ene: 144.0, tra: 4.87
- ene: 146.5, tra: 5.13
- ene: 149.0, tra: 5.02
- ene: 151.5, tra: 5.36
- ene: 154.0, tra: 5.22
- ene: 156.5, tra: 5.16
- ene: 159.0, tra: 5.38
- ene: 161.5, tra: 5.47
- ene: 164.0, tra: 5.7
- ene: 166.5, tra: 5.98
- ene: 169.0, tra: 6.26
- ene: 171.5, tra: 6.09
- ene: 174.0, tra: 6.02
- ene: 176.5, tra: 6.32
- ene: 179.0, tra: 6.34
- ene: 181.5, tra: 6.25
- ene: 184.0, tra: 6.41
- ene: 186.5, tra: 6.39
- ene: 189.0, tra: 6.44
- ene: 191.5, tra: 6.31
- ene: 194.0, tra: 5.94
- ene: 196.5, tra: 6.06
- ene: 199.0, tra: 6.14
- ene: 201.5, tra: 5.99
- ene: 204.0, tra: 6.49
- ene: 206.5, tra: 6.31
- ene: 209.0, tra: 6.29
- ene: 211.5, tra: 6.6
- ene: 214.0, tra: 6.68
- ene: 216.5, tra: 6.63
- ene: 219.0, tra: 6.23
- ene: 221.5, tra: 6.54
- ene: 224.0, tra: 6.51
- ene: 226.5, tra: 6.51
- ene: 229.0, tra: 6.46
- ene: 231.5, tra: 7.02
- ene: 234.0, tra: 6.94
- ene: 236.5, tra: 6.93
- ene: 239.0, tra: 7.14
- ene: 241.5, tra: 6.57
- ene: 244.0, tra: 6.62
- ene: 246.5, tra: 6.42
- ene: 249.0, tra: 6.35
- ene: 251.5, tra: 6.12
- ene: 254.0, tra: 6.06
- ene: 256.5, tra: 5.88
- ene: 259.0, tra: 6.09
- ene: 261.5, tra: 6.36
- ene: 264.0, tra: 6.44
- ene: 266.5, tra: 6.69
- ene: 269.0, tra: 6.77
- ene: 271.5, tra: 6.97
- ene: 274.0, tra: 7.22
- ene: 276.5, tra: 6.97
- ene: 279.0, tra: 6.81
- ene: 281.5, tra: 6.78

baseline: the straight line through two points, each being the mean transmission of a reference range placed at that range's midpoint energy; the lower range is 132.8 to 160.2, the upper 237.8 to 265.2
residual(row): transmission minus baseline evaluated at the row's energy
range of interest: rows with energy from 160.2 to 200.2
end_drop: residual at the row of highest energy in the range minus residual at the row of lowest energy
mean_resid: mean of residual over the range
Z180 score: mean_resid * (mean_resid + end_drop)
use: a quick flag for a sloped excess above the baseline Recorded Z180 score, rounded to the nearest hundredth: 0.55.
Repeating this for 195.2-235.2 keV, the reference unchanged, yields 0.52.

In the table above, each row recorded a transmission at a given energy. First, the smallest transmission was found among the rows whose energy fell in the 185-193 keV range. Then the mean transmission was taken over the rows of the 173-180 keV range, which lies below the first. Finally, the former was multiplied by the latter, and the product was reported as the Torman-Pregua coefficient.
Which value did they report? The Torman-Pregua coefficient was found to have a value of 39.3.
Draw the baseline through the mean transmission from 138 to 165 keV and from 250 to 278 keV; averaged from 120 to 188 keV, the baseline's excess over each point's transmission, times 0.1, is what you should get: -0.018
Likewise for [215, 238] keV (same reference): -0.058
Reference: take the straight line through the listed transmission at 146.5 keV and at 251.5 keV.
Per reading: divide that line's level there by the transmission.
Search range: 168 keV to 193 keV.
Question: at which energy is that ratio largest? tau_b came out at 174.0 keV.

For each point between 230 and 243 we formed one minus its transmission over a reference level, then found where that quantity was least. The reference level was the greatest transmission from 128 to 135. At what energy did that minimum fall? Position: 239.0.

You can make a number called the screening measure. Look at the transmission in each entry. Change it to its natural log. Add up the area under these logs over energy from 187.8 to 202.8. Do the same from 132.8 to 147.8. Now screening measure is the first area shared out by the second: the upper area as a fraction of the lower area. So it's 1.14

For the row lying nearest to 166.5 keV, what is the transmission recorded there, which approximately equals 5.98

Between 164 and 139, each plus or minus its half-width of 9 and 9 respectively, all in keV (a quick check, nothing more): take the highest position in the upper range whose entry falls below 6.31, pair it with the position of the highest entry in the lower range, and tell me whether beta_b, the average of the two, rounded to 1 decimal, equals 159.0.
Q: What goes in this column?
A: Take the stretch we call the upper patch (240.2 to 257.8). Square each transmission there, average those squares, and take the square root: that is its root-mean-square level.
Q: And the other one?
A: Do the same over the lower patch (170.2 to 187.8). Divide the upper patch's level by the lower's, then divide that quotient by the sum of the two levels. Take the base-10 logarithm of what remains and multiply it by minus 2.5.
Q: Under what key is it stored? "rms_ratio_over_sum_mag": 2.7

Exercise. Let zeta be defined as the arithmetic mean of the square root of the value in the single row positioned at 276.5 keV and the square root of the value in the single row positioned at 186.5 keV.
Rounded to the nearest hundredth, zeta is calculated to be 2.58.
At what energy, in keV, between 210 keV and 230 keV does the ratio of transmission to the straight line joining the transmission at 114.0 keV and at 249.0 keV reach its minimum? 219.0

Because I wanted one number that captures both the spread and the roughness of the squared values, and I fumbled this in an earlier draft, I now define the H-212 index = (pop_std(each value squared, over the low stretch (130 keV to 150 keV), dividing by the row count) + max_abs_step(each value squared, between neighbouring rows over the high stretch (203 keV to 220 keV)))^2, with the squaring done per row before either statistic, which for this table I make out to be 40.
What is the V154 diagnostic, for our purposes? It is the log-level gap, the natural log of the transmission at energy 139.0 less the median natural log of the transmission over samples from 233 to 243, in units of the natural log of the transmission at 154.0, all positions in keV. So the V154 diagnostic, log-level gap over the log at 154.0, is -0.20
